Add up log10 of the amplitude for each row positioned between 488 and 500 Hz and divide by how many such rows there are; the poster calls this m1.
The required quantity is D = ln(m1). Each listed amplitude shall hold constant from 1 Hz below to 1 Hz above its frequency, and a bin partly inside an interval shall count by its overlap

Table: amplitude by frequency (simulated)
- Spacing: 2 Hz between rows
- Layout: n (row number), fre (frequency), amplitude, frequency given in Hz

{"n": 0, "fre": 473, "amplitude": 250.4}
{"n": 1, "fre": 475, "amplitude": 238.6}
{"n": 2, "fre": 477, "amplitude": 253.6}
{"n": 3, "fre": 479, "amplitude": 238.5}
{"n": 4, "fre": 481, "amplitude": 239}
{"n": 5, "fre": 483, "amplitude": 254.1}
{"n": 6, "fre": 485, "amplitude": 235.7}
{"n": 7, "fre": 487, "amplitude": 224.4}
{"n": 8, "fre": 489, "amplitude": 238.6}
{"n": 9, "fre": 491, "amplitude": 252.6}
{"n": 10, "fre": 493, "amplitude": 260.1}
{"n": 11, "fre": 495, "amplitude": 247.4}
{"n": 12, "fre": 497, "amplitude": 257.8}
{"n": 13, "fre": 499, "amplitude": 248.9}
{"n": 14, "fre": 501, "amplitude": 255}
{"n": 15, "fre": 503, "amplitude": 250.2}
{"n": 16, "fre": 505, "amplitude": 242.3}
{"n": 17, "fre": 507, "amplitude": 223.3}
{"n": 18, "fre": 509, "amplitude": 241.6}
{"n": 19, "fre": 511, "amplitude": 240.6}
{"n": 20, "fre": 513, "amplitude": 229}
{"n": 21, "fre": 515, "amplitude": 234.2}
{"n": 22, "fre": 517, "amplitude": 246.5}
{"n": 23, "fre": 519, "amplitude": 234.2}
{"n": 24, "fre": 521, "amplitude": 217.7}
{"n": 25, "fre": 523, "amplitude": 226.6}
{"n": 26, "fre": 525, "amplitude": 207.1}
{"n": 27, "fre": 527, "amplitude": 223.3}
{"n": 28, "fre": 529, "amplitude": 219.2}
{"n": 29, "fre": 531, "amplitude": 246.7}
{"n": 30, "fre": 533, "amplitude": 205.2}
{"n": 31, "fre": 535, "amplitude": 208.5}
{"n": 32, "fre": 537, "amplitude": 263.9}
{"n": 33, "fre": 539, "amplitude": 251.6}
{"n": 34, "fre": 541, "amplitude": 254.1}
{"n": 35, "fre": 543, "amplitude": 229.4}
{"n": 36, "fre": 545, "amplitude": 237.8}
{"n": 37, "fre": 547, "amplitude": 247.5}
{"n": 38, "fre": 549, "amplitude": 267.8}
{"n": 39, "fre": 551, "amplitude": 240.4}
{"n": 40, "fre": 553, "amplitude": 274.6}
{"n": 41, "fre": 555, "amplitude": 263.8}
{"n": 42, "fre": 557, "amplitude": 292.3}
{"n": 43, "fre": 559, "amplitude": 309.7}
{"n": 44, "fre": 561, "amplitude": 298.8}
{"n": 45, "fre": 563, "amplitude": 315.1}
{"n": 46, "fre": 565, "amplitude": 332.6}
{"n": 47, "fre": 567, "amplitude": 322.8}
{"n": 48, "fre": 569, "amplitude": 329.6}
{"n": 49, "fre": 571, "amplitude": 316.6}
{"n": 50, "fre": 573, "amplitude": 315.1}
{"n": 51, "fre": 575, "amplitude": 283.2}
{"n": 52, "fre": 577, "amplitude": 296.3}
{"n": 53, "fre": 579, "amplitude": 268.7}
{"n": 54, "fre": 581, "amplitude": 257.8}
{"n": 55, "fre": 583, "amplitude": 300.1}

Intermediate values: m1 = 2.40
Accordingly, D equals 0.875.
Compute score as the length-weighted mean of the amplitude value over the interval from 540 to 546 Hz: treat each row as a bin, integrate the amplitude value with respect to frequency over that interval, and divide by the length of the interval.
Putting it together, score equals 240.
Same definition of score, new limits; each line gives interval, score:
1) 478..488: 238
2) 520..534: 221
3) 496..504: 253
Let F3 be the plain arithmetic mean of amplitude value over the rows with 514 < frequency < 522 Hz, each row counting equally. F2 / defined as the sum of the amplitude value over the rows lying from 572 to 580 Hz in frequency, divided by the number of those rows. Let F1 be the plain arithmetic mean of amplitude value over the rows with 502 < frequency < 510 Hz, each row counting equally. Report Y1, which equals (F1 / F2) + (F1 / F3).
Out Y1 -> 1.85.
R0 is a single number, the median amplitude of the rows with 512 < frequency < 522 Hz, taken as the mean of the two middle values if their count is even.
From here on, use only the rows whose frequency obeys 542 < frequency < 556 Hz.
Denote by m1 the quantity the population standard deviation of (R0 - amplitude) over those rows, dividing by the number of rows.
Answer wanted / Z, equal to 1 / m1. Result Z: 0.063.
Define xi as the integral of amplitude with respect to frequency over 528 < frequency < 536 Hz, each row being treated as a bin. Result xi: 1759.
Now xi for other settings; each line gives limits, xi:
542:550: 1965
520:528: 1749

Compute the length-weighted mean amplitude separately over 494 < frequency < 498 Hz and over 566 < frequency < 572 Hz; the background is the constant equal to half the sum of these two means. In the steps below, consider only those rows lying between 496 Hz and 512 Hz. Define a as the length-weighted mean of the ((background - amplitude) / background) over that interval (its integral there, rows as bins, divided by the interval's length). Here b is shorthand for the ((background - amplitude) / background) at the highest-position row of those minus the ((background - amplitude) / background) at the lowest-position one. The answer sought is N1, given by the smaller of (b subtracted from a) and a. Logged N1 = 0.09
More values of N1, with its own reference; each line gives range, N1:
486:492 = 0.17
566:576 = -0.23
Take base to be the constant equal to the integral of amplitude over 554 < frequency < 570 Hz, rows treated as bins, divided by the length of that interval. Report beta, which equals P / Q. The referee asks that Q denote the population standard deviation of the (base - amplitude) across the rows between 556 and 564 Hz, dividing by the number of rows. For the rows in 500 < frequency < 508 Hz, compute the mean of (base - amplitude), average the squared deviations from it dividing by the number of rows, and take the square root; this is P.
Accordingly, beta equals 1.35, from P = 12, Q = 9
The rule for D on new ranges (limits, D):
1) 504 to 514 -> 0.864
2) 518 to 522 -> 0.856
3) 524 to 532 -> 0.854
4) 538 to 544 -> 0.871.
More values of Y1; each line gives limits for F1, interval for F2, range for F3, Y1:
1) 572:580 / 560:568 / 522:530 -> 2.24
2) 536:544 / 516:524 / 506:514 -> 2.15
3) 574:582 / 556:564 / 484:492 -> 2.07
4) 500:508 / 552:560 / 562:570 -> 1.60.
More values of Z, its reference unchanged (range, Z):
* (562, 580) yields 0.049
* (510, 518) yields 0.152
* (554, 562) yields 0.059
